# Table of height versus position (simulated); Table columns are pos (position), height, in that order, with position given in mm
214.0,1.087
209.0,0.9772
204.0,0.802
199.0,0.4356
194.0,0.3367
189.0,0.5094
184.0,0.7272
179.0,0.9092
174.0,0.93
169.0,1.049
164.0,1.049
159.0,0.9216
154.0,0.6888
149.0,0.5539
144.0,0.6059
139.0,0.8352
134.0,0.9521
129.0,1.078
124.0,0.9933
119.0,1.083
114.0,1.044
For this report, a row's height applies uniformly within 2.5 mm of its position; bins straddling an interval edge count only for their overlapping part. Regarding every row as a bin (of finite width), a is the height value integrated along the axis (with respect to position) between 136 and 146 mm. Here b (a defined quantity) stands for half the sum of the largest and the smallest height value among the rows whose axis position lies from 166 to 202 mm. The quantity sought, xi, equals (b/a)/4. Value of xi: 0.023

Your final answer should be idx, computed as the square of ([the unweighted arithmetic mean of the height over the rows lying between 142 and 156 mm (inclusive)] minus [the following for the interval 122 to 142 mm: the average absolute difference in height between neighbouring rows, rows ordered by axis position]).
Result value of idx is 0.26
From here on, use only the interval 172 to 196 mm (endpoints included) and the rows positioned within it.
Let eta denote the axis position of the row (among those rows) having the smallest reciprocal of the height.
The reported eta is 174.0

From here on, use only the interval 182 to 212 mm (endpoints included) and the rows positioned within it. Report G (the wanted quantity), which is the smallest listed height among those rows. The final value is 0.3367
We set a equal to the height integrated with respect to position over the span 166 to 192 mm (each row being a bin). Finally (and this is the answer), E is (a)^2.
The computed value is 454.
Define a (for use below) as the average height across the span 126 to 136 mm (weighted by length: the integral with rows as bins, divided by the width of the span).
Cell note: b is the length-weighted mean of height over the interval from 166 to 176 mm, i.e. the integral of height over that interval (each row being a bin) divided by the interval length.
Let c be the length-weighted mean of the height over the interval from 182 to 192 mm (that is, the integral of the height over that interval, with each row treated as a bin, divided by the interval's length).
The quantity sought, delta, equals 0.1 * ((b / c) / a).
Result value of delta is 0.16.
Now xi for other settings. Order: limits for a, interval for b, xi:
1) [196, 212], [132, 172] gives 0.017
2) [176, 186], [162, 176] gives 0.030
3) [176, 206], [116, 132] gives 0.014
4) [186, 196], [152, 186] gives 0.049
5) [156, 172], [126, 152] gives 0.013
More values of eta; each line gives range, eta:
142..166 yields 164.0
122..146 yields 129.0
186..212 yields 209.0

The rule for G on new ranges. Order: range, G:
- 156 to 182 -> 0.9092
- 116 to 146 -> 0.6059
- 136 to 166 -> 0.5539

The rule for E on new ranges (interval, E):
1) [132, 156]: 301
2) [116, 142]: 652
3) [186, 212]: 263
